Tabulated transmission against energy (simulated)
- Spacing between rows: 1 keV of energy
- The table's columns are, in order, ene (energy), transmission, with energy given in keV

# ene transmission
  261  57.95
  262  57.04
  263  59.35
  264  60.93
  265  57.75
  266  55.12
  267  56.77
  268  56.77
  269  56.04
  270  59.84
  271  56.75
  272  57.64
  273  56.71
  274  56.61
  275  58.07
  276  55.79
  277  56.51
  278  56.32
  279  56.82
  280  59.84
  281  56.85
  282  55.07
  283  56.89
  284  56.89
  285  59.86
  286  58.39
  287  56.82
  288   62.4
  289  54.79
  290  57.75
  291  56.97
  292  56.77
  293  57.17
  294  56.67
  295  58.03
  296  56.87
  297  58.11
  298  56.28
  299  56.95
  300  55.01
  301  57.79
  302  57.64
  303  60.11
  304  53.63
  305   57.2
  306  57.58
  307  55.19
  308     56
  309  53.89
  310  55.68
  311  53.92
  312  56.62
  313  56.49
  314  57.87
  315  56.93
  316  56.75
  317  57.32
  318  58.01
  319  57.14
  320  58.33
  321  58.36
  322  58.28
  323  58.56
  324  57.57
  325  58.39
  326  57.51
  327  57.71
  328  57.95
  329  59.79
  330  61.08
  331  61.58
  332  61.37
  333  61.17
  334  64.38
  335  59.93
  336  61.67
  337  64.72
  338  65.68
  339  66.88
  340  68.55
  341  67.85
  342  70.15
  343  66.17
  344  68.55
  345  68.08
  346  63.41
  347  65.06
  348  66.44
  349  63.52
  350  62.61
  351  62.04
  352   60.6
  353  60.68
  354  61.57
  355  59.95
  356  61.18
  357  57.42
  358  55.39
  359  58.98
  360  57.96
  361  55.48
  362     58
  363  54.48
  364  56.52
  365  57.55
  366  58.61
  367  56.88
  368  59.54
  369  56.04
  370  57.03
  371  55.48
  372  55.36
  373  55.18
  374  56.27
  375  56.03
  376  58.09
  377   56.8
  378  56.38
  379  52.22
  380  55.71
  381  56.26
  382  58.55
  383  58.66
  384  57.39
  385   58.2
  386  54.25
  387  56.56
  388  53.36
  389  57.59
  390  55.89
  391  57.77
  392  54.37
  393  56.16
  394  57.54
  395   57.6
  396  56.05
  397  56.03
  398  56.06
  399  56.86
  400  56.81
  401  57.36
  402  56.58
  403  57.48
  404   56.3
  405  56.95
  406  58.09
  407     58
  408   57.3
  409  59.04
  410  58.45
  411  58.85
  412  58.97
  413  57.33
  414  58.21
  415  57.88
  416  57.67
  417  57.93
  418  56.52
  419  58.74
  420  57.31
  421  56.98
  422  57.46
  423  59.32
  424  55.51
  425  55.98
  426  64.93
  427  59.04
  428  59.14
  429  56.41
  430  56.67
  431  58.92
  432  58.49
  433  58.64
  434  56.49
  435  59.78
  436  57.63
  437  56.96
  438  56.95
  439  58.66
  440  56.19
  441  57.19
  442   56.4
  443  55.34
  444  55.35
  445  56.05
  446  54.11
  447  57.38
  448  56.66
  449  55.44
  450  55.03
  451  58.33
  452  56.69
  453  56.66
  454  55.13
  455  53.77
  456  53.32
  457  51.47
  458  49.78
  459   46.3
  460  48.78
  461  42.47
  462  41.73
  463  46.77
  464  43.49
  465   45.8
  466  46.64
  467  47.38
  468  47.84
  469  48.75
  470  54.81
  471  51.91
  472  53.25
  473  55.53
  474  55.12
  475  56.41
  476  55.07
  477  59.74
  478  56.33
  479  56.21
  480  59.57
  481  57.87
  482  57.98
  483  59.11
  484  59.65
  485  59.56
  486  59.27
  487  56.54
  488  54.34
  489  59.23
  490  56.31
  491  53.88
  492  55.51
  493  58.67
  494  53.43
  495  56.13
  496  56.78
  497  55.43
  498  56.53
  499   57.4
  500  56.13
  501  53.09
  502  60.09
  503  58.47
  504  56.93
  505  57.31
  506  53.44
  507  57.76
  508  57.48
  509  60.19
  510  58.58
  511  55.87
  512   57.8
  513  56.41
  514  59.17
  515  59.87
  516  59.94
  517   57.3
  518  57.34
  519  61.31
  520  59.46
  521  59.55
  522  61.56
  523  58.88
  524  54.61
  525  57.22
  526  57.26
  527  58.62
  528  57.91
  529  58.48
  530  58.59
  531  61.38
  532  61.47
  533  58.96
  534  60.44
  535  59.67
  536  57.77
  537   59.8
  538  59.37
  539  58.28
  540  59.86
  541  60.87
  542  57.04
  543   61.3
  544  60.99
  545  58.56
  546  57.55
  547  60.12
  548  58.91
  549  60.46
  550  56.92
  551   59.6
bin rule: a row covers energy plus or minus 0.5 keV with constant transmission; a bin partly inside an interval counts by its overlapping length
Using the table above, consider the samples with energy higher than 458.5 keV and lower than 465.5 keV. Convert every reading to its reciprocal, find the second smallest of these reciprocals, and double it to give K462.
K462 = 0.0428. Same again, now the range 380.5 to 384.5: 0.0342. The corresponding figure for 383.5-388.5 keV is 0.0348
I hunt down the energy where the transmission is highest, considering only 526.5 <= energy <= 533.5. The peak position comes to 532 keV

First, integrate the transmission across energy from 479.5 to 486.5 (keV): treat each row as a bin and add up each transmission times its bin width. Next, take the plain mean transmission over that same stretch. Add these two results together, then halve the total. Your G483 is 236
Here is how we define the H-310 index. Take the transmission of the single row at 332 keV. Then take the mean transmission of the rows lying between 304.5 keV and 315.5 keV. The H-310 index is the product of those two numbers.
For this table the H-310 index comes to 3444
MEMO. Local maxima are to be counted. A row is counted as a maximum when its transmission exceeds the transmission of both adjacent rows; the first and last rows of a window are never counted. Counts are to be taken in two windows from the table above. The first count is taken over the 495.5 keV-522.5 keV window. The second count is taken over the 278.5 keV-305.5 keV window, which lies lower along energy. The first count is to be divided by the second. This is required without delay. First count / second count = 0.80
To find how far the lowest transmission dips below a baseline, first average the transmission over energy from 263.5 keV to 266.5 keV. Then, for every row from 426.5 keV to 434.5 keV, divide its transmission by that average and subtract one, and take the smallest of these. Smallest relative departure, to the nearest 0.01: -0.03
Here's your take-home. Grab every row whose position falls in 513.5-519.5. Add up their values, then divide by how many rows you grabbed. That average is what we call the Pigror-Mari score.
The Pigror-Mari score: 59.2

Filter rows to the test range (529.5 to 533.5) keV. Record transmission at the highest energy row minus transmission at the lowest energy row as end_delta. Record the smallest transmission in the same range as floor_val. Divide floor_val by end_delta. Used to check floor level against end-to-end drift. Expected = 158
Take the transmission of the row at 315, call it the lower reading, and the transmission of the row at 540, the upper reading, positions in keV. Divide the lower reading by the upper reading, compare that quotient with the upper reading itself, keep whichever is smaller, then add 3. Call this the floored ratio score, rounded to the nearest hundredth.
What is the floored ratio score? 3.95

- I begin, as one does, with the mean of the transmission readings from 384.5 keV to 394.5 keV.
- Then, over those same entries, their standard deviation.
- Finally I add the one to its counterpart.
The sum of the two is 58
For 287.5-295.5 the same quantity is 60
